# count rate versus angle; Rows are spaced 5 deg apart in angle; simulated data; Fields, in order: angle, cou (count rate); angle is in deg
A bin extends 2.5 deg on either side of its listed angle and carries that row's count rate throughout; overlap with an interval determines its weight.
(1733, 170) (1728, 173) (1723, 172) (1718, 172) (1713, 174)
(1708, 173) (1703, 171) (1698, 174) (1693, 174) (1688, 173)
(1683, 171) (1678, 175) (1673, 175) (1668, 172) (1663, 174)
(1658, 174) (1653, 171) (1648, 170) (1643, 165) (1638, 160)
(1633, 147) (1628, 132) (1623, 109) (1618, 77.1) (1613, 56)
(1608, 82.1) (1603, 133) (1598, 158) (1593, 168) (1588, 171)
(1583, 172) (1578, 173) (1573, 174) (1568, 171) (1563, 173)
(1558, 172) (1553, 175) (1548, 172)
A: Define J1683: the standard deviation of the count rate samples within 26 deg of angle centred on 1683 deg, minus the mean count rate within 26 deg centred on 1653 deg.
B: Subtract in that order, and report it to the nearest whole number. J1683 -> -169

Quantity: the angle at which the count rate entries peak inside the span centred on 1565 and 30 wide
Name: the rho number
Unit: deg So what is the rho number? 1553 deg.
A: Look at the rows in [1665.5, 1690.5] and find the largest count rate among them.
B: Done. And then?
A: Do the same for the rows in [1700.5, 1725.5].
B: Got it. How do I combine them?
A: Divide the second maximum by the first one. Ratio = 0.99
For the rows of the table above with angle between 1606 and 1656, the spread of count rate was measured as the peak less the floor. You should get 115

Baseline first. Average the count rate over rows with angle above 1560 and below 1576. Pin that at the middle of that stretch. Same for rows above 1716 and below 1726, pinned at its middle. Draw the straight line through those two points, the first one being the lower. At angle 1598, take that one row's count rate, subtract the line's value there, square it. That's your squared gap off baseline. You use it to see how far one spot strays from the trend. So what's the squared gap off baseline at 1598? 211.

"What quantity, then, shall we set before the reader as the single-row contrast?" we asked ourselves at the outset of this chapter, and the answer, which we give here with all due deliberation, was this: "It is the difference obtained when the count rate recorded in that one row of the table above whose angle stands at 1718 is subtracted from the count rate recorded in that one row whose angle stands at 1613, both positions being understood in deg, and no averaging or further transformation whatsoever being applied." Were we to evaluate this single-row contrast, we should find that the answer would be -116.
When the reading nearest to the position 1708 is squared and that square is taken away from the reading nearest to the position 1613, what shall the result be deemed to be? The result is -29873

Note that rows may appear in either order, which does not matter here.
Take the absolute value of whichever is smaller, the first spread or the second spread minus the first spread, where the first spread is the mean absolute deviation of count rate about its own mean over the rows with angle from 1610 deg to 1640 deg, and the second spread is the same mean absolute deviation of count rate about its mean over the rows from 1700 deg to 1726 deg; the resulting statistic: 32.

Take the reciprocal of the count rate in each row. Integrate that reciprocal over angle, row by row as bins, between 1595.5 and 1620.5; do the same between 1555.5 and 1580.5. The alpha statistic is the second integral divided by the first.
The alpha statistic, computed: 0.51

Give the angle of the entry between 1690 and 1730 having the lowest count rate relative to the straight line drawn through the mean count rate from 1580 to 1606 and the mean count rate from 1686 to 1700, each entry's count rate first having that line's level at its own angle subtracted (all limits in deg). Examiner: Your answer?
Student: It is 1723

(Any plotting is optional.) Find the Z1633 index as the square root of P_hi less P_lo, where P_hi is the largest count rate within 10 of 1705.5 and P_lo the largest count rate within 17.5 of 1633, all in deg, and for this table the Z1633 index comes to 2.0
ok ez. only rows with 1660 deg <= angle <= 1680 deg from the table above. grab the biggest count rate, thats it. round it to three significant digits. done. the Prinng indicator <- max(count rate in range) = 175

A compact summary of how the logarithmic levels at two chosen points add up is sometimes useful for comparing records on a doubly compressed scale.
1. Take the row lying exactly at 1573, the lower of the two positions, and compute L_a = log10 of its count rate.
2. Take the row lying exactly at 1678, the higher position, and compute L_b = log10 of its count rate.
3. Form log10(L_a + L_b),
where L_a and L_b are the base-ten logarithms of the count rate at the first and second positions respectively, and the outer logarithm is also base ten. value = 0.652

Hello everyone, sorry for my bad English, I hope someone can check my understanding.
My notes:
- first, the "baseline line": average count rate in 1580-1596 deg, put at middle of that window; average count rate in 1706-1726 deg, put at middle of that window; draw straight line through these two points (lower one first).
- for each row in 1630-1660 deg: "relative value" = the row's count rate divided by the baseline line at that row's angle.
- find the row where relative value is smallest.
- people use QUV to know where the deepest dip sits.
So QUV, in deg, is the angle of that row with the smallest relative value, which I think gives 1633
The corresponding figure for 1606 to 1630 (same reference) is 1613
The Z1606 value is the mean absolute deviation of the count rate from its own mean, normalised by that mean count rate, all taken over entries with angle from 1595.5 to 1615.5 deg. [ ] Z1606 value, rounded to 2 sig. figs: 0.36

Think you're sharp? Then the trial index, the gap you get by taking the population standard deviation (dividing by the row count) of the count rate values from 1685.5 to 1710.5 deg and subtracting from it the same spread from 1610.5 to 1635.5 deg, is -33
